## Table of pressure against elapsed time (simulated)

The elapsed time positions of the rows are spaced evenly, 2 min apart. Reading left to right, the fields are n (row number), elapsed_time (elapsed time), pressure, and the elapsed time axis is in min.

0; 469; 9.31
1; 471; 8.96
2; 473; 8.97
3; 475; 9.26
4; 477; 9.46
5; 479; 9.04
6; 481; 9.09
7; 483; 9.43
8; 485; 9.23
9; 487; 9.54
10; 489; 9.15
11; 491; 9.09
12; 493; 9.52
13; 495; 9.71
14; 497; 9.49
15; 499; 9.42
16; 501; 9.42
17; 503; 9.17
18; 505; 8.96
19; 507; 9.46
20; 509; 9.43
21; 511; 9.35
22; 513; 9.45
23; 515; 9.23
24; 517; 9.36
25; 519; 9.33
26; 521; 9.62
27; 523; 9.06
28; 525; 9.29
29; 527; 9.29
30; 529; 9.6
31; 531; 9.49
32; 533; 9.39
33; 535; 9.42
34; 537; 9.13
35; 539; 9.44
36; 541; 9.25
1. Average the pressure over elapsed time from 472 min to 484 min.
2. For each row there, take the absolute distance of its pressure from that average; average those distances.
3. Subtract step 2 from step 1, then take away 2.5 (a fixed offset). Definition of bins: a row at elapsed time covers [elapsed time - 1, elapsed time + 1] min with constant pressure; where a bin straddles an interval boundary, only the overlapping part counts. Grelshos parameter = 6.53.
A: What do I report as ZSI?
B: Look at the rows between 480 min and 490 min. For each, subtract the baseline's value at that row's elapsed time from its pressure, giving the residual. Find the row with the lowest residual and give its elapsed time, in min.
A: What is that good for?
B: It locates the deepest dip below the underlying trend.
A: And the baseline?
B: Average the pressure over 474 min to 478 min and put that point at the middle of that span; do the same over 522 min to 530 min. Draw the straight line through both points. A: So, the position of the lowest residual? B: 481 min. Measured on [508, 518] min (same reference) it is 515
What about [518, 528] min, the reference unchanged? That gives 523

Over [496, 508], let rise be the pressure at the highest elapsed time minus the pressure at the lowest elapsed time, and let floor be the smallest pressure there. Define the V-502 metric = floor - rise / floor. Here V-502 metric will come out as 8.96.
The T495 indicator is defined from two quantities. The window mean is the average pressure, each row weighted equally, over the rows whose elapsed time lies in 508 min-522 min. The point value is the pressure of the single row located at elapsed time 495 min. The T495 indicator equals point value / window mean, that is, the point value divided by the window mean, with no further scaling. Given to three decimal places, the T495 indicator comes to 1.033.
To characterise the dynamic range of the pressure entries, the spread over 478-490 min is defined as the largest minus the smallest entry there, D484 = 0.50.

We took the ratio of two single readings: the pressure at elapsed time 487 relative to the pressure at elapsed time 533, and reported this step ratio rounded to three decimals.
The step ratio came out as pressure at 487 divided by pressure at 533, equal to 1.016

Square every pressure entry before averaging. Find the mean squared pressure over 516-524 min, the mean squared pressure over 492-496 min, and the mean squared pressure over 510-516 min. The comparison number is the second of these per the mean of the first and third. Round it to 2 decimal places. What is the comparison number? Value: 1.06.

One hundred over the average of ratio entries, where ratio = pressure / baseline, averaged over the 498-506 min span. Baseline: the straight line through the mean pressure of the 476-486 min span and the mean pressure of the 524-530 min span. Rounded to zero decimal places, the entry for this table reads 101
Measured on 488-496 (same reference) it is 99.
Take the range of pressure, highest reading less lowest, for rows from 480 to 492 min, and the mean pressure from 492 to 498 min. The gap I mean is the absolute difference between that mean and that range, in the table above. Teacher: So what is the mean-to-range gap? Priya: 9.12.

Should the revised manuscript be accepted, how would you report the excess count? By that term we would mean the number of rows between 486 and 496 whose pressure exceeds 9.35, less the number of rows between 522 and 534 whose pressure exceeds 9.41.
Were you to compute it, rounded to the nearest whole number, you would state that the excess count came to 1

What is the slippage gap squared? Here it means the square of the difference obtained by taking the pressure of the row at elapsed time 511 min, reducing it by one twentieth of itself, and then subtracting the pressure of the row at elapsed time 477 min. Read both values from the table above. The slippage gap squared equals 0.33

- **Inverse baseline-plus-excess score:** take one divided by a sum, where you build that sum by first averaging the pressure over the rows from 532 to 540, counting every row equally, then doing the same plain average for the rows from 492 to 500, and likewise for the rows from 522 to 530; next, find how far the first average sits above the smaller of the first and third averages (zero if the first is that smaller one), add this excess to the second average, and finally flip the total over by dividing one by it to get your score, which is 0.104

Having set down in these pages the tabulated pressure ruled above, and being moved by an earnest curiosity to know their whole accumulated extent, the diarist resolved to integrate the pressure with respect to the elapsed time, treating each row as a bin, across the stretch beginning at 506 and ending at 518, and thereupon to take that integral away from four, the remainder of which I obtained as -109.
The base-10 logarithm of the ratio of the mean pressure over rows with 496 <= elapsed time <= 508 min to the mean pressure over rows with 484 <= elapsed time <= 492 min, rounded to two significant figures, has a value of 0.0032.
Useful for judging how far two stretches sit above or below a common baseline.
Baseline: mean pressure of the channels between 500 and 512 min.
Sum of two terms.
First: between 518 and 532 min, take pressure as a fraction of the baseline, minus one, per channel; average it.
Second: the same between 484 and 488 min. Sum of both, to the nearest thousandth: 0.018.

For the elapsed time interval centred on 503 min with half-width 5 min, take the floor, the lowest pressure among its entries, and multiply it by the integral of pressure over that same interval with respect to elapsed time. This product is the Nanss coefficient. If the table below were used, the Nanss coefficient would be 832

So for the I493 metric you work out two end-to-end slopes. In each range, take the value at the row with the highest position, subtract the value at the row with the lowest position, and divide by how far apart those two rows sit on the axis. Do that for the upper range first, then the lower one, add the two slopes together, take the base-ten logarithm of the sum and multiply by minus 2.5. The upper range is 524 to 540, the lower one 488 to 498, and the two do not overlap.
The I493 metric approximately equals 3.2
